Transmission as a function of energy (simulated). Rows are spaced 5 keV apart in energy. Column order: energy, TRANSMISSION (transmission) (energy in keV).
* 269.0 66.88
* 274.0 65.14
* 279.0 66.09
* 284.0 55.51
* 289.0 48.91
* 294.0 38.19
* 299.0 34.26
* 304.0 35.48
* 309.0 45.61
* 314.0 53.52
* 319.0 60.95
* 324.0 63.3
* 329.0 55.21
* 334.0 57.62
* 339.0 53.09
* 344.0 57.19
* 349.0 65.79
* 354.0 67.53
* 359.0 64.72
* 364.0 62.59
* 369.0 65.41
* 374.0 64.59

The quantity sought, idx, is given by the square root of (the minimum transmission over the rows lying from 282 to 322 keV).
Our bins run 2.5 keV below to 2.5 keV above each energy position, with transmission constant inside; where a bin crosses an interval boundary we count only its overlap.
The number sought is 5.9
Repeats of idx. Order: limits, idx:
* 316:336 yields 7.4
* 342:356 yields 7.6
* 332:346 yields 7.3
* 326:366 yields 7.3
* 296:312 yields 5.9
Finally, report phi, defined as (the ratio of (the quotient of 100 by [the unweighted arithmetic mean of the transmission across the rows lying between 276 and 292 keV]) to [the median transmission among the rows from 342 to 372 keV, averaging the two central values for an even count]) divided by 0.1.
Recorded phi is 0.27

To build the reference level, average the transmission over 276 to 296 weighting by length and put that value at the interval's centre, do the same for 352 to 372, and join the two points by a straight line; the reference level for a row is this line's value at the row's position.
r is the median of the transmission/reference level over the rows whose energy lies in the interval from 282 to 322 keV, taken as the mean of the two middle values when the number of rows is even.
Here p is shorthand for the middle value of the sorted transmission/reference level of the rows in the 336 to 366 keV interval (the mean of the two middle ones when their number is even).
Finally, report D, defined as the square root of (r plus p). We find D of 1.36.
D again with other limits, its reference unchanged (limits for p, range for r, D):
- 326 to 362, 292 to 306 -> 1.26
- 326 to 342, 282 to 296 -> 1.36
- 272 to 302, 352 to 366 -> 1.41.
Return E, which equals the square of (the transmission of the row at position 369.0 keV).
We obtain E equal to 4278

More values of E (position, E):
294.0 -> 1458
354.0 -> 4560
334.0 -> 3320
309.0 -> 2080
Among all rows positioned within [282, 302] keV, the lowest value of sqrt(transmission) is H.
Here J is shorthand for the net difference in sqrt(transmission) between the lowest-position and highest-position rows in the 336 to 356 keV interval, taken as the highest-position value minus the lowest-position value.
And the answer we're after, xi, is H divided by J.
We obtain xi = 6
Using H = 5.85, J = 0.93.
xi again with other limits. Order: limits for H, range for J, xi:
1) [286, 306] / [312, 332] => 51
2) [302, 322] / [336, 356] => 6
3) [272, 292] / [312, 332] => 61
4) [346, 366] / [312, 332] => 69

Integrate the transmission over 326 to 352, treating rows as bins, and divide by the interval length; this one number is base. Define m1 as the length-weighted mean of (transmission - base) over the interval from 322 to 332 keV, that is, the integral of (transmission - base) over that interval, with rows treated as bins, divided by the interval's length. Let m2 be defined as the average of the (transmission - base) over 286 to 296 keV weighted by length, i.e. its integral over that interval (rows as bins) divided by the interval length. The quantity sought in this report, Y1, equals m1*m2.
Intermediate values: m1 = 0.9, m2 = -14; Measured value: -12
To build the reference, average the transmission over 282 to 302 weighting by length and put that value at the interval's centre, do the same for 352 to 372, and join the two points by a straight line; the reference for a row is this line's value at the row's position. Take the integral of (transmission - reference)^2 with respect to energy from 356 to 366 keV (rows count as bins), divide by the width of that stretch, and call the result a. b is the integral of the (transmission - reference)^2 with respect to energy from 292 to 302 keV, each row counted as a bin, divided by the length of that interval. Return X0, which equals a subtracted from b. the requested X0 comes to 86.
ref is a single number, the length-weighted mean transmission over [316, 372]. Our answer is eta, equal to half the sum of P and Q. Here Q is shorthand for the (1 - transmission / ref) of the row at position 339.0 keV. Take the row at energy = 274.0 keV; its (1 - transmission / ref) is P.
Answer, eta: 0.03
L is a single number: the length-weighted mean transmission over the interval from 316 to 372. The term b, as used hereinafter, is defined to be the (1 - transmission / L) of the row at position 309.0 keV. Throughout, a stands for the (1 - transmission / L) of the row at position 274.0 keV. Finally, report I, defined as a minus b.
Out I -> -0.32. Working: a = -0.06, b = 0.25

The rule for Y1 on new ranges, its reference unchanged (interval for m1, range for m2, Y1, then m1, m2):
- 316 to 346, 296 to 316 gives 4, -0.2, -16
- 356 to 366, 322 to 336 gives 3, 5.8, 1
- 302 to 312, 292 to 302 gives 366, -16.6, -22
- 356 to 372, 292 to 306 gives -139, 6.3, -22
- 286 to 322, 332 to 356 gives -26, -12.4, 2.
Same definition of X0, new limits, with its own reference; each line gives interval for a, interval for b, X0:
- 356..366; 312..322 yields 44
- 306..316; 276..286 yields 457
